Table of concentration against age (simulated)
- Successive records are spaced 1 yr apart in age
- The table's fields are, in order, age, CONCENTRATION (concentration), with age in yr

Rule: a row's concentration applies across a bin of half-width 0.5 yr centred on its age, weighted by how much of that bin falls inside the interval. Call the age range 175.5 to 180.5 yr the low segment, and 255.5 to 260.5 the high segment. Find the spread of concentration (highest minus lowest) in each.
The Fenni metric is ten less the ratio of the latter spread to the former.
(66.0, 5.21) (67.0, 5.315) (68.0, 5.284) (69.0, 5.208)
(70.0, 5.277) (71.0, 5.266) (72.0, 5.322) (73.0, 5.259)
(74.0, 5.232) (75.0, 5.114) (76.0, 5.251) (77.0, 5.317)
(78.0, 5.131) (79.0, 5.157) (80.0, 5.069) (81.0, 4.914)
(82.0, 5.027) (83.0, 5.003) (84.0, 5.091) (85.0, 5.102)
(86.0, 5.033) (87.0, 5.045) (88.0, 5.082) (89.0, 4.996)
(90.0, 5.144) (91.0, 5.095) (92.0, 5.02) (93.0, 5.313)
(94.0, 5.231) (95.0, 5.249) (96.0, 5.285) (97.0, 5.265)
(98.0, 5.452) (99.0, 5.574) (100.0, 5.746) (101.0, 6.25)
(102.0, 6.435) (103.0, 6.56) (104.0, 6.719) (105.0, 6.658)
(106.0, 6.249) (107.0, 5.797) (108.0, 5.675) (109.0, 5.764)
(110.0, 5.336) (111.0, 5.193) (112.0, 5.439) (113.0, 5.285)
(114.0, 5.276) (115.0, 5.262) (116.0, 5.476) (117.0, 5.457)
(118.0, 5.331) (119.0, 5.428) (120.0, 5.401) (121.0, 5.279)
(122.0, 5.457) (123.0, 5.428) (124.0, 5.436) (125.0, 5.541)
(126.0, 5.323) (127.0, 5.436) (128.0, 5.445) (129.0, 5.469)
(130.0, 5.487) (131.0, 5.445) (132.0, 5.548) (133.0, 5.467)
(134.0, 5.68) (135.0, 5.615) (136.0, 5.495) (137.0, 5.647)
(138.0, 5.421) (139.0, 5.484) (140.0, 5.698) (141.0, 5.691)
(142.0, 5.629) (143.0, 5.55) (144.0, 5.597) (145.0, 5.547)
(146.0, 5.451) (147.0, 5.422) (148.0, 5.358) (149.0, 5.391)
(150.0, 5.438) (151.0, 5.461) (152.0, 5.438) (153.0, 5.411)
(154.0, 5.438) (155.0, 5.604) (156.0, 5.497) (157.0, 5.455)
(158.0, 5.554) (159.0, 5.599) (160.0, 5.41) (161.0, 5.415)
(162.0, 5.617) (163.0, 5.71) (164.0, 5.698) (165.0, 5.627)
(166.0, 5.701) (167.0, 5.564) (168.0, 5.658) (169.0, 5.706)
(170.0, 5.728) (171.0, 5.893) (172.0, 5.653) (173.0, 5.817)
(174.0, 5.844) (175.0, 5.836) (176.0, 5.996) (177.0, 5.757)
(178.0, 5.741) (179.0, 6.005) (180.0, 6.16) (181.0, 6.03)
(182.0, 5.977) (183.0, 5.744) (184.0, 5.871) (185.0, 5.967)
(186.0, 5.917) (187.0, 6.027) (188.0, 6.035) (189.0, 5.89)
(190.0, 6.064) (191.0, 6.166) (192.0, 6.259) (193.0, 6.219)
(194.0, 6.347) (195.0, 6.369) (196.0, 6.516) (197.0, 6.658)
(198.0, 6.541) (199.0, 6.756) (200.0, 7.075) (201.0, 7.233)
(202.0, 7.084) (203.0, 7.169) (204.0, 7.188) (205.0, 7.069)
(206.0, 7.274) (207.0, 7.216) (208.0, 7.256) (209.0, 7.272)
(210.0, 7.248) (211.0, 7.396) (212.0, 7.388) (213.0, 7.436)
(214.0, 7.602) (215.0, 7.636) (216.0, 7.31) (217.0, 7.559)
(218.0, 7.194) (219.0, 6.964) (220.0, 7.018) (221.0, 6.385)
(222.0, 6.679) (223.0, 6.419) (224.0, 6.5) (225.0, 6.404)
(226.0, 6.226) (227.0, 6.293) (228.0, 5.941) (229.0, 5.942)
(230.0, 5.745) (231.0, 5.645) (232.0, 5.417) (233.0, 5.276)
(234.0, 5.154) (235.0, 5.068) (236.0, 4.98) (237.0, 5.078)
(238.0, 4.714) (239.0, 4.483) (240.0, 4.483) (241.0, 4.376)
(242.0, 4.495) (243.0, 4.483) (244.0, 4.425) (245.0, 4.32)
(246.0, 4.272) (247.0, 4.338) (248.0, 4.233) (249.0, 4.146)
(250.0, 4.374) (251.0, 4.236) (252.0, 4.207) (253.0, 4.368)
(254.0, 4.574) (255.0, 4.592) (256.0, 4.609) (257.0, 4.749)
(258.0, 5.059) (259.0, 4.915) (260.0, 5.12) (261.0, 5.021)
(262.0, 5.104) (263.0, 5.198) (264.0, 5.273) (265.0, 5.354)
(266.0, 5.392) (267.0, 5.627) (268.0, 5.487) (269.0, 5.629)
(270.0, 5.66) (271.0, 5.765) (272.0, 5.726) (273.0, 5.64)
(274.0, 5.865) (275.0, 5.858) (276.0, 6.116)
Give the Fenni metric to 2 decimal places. 8.78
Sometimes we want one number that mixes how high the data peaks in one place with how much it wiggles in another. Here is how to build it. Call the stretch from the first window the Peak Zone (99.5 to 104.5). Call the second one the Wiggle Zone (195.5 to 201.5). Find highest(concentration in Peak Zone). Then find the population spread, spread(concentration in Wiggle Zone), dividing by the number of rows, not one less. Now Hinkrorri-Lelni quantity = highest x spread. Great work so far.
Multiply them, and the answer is 1.80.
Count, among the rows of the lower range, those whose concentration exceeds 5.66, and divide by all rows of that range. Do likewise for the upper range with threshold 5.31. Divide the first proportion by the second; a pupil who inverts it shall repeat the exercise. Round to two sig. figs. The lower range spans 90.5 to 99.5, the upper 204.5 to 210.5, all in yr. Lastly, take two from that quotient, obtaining -2.0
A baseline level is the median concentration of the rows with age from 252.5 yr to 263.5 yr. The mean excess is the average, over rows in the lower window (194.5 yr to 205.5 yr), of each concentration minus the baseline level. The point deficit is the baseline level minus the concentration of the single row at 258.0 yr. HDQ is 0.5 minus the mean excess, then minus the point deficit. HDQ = -1.3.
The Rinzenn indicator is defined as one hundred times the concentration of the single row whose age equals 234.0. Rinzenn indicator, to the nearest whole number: 515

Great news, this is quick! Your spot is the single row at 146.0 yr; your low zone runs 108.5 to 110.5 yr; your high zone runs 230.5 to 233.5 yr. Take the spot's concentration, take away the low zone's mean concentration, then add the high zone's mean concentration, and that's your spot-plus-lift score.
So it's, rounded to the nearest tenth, 5.3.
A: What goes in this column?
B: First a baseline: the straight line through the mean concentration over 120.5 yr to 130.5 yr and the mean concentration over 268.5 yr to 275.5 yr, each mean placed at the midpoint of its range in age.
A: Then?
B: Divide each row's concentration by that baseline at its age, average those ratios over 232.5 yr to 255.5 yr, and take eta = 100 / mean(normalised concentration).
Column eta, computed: 125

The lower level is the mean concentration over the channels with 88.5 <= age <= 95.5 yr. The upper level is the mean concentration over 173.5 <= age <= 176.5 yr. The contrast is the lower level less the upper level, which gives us -0.74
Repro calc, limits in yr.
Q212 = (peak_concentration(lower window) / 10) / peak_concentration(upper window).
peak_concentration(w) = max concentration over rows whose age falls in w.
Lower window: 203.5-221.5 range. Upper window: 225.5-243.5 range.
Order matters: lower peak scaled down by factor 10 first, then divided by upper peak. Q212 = 0.121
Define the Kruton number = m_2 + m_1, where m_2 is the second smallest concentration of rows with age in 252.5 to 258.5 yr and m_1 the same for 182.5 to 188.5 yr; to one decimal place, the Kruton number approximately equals 10.4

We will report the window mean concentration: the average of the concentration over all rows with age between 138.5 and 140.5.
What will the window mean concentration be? 5.59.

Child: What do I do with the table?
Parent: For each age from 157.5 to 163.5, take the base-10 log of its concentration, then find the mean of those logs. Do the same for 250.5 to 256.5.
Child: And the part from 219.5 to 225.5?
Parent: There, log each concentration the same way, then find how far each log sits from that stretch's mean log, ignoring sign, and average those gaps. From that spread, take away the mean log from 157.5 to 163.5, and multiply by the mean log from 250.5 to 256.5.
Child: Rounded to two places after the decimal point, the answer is -0.47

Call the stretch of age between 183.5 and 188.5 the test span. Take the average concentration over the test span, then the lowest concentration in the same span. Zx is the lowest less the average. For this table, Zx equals -0.092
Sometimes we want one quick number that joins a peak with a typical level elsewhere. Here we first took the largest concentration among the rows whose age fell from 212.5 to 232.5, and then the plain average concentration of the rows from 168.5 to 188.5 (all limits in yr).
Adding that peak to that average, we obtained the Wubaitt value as 13.5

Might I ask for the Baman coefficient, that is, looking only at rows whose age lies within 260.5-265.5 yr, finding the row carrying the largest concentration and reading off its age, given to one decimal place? 265.0 yr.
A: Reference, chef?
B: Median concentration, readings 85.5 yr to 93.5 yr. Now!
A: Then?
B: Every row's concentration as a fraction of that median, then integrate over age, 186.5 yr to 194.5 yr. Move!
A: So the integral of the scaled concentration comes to 10 yr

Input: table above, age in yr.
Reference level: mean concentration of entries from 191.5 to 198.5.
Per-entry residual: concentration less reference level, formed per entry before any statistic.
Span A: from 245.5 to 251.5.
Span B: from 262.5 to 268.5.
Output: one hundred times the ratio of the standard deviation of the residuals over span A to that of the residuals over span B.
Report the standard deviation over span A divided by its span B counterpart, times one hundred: 53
